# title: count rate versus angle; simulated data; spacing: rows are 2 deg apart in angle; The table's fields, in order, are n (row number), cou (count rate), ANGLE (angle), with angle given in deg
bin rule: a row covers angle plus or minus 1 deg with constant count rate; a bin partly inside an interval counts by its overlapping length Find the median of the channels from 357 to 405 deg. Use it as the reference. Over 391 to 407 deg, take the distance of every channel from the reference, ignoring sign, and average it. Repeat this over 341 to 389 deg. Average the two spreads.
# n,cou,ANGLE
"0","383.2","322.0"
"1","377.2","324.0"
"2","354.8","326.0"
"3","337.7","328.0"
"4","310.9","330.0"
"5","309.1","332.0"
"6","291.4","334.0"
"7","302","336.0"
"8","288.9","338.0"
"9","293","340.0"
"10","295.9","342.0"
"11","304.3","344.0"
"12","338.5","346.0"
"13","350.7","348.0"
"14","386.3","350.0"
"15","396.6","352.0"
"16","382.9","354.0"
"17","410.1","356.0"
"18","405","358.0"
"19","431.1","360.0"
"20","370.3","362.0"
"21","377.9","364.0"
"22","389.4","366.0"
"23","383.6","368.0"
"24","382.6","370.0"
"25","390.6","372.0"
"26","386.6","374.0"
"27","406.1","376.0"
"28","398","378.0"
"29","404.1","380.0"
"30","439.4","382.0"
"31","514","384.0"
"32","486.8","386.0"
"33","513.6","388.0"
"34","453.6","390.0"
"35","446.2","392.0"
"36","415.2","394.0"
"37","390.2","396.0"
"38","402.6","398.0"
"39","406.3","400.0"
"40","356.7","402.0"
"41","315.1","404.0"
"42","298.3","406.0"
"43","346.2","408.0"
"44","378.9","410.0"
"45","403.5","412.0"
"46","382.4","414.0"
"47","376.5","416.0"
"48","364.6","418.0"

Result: 38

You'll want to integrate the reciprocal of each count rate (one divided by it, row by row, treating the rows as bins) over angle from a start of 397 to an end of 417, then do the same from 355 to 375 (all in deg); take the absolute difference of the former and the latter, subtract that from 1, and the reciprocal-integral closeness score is 0.996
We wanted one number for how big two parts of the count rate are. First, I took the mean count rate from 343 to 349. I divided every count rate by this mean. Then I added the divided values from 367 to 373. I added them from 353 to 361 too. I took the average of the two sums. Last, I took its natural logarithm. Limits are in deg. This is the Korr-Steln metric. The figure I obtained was 1.4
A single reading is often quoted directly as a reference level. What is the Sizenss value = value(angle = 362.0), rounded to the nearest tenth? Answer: 370.3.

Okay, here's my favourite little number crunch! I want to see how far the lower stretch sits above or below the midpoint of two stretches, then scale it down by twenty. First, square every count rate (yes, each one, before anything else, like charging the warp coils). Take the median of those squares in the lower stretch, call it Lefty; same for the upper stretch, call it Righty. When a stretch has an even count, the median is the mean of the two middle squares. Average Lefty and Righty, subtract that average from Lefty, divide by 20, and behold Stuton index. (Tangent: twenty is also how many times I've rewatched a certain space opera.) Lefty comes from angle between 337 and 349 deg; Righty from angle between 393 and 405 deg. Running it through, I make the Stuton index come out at -1677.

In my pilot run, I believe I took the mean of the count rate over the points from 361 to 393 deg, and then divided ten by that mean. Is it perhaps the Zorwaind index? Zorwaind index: 0.0237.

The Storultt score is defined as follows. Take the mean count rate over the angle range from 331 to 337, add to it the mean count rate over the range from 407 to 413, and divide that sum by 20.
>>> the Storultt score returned 34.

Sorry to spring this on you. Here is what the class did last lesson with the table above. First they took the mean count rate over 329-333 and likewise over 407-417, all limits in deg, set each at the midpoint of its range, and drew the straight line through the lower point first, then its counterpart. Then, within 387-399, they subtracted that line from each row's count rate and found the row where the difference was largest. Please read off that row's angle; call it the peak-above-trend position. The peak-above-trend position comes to 388.0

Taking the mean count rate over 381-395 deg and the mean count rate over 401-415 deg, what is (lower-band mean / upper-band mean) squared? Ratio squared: 1.7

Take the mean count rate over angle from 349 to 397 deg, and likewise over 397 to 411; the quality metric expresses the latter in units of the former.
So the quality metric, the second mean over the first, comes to 0.86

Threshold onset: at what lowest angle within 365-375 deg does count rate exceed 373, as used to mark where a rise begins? 366.0 deg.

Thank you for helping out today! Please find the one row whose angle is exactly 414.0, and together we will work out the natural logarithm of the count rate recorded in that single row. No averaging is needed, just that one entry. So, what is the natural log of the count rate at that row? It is 5.95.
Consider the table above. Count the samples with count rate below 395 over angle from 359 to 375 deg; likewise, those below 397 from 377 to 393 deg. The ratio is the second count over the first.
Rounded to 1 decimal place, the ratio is 0.0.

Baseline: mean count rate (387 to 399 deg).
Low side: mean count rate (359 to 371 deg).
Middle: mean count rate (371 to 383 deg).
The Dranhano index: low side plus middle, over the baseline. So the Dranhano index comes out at 1.82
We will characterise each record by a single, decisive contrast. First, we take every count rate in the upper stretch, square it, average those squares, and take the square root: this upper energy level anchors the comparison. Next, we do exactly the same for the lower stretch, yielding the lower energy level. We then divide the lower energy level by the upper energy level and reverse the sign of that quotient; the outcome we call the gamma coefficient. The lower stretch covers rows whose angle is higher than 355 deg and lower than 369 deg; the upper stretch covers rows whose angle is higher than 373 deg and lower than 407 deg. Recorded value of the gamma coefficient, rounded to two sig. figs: -0.95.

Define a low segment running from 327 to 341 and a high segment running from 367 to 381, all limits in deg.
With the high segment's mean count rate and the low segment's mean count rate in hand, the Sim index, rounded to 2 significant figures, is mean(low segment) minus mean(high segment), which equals -88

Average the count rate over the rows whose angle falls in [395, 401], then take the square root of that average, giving 20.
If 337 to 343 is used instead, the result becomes 17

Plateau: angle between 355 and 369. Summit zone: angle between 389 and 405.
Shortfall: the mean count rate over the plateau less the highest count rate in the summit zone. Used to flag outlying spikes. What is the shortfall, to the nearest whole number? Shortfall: -58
